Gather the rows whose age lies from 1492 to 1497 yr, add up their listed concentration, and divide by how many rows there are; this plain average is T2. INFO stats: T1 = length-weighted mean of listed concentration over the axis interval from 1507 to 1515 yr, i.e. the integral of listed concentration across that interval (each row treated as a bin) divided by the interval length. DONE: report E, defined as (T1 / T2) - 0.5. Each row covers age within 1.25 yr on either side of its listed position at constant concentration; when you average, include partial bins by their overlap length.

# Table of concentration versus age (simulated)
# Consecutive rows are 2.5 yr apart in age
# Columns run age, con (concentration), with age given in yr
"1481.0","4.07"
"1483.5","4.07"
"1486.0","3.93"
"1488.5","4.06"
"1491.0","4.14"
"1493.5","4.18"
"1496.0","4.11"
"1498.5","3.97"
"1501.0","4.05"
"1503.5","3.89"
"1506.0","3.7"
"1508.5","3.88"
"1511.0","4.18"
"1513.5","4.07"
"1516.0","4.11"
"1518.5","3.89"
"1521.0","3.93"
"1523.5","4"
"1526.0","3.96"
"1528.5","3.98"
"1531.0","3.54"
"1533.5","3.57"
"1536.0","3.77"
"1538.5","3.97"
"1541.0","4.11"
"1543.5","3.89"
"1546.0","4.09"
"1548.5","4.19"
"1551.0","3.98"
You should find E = 0.473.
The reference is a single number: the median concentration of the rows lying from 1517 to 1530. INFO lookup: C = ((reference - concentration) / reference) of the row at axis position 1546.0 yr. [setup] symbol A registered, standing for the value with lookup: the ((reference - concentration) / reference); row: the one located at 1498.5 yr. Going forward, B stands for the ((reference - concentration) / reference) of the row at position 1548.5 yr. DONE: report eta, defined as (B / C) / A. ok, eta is -701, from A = -0.003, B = -0.06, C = -0.033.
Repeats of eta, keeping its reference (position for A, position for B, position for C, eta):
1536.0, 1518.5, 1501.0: -16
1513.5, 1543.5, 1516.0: 17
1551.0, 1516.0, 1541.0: -198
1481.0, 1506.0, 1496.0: 62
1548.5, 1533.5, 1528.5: 336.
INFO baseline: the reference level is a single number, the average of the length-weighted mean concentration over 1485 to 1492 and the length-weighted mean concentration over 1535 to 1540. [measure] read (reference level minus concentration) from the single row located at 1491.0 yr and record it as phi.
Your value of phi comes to -0.17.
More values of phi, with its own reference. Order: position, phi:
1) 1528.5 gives -0.01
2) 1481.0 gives -0.10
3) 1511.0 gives -0.21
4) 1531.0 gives 0.43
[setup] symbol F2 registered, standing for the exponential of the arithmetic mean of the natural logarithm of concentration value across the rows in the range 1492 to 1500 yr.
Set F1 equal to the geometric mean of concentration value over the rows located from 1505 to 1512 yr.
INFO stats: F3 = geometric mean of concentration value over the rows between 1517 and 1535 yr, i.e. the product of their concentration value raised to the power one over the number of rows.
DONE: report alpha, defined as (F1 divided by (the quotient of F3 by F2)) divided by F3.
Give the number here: 1.09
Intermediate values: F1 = 3.92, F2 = 4.09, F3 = 3.83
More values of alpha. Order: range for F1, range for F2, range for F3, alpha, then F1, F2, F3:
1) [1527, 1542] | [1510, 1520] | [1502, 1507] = 1.08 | 3.82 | 4.06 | 3.79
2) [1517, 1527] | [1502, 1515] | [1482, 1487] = 0.97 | 3.94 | 3.94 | 4.00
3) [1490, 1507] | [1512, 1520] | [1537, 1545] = 1.01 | 4.00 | 4.02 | 3.99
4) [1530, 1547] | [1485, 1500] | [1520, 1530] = 0.99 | 3.84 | 4.06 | 3.97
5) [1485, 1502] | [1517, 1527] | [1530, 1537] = 1.22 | 4.06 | 3.94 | 3.63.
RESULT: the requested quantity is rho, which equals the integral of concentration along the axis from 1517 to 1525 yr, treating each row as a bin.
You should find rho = 32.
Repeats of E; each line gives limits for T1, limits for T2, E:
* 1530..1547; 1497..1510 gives 0.488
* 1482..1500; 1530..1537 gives 0.621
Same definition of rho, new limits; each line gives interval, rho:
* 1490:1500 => 41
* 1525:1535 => 38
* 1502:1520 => 71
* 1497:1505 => 32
